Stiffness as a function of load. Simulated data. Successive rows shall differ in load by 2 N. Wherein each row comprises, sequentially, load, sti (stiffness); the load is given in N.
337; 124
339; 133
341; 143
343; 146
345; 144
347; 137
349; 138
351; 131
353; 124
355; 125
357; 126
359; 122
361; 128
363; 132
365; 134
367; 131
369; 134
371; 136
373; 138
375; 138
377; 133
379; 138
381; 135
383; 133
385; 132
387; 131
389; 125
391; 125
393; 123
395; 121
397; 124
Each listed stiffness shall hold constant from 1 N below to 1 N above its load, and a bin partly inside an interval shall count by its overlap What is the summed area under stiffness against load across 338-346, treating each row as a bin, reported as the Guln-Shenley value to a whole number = 1132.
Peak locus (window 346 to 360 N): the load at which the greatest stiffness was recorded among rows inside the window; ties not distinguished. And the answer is 349 N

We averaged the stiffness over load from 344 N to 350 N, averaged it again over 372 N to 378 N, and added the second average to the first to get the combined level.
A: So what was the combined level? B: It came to 276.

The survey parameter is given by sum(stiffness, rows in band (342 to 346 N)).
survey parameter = 290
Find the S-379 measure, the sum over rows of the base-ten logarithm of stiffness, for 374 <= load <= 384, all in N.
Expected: 10.7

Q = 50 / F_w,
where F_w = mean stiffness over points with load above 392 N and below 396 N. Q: 0.410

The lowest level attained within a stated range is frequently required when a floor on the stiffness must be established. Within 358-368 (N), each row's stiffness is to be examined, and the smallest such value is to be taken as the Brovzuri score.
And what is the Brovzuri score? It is 122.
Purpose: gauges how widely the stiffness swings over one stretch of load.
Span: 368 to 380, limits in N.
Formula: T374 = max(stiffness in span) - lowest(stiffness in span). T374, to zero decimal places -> 5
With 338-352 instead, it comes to 15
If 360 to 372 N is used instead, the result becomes 8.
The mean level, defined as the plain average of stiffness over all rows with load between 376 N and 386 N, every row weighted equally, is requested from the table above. 134.2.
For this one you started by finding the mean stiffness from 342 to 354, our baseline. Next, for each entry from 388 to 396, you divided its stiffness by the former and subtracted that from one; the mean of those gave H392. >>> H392 0.10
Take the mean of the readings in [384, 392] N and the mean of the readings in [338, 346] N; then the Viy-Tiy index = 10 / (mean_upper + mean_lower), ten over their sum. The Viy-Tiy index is 0.0371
